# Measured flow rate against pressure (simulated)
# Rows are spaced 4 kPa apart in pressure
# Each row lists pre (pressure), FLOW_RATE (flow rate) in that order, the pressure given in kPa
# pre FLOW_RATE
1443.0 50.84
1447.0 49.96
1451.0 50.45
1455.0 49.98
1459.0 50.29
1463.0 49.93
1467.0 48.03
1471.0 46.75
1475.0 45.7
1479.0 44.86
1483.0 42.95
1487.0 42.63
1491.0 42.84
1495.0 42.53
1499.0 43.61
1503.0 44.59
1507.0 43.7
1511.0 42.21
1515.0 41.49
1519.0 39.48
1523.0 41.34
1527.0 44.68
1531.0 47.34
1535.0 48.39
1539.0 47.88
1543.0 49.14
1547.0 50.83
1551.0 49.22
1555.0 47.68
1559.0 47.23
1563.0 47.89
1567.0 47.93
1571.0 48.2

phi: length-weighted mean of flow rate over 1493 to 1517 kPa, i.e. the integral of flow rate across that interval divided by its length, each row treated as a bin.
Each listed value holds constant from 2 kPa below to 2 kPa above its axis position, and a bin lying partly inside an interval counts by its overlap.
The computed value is 43.0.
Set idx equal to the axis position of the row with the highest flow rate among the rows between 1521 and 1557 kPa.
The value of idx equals 1547.0 kPa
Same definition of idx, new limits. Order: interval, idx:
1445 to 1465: 1451.0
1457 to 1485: 1459.0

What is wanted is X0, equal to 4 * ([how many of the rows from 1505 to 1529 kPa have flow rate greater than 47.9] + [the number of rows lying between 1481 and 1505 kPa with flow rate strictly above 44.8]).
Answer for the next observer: 0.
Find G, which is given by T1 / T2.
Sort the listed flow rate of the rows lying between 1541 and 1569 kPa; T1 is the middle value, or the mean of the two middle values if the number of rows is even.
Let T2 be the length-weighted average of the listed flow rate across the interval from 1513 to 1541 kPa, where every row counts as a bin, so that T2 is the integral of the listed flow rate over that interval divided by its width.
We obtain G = 1.08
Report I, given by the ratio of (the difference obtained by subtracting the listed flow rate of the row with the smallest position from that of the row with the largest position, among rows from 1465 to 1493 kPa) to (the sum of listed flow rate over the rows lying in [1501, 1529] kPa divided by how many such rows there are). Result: -0.12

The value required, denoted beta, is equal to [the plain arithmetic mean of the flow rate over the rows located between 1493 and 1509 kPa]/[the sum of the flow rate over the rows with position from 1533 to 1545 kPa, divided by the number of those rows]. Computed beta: 0.90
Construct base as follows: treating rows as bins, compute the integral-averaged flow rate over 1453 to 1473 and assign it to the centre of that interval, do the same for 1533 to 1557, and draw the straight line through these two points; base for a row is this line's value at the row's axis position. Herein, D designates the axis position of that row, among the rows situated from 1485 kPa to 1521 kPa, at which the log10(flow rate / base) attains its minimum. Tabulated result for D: 1519.0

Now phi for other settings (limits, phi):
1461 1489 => 45.8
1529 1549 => 48.7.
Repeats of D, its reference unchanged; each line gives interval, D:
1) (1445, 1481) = 1479.0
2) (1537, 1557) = 1555.0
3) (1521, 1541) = 1523.0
